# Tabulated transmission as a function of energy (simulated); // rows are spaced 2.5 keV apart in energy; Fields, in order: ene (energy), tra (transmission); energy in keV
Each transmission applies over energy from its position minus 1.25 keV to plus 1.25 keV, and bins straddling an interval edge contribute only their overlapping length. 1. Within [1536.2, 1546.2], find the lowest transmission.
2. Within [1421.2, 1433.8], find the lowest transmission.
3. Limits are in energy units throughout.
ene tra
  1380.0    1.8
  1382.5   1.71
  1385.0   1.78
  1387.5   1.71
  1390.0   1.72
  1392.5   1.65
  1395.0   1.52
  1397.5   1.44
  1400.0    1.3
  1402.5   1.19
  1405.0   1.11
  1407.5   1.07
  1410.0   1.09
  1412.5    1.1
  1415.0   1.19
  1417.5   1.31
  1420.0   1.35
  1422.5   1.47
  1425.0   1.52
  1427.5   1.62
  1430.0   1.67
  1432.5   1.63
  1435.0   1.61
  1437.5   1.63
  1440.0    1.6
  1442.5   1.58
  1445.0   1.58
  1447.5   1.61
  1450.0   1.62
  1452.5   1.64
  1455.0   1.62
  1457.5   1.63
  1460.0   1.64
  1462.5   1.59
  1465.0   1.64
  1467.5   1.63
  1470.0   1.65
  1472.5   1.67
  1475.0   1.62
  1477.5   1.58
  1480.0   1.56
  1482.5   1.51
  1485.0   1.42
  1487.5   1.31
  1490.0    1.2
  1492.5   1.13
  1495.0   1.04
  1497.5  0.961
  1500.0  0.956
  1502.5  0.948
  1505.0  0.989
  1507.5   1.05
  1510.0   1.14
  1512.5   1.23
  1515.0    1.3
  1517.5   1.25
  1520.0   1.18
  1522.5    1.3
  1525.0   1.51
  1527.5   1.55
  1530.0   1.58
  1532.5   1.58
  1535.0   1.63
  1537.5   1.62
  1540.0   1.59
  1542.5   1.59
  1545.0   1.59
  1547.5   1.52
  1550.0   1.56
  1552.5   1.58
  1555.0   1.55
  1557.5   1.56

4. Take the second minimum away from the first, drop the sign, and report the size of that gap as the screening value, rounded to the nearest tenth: 0.1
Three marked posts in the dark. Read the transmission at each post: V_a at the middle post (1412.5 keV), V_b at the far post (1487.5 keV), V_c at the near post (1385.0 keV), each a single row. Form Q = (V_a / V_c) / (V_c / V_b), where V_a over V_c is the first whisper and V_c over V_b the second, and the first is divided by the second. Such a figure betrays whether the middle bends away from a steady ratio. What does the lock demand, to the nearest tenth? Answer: 0.5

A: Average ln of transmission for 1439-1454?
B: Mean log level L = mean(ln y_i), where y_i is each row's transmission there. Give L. 0.5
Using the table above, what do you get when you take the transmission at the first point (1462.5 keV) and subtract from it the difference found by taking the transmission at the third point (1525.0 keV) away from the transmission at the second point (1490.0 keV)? 1.9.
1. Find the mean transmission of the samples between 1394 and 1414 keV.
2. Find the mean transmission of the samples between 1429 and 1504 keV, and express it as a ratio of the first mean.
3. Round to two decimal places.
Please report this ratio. 1.21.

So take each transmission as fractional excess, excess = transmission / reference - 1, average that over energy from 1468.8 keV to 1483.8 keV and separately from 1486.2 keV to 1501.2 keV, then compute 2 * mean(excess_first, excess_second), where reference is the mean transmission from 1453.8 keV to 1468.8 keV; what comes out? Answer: -0.34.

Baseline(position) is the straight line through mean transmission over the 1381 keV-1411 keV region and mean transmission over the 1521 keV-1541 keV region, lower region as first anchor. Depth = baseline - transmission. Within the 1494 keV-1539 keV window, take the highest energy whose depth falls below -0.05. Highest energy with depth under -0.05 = 1537.5 keV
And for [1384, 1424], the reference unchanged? 1395.0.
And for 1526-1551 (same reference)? 1537.5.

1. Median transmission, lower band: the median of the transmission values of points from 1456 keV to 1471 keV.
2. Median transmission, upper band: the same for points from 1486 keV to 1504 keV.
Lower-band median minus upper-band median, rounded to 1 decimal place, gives 0.6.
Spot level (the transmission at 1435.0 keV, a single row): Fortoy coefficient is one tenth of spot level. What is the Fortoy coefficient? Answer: 0.161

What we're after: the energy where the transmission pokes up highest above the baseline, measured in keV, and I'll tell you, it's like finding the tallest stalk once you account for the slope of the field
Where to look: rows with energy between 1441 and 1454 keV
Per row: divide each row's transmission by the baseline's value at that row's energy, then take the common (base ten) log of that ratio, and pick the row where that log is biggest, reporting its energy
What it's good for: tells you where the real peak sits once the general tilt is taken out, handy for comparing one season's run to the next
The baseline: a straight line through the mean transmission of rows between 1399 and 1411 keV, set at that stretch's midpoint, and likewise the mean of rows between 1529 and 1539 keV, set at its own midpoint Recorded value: 1452.5 keV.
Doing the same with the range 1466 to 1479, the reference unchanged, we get 1472.5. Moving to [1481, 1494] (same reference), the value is 1482.5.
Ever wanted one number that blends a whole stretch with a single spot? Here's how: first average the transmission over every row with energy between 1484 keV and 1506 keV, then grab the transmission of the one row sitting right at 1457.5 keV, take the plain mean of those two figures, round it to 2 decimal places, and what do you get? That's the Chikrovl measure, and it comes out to 1.37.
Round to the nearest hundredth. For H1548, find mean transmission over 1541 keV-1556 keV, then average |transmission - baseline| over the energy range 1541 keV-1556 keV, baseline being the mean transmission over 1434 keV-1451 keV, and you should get 0.04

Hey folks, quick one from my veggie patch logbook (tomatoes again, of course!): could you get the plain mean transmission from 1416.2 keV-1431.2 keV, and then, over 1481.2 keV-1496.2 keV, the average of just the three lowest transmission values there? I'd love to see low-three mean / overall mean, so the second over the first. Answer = 0.75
